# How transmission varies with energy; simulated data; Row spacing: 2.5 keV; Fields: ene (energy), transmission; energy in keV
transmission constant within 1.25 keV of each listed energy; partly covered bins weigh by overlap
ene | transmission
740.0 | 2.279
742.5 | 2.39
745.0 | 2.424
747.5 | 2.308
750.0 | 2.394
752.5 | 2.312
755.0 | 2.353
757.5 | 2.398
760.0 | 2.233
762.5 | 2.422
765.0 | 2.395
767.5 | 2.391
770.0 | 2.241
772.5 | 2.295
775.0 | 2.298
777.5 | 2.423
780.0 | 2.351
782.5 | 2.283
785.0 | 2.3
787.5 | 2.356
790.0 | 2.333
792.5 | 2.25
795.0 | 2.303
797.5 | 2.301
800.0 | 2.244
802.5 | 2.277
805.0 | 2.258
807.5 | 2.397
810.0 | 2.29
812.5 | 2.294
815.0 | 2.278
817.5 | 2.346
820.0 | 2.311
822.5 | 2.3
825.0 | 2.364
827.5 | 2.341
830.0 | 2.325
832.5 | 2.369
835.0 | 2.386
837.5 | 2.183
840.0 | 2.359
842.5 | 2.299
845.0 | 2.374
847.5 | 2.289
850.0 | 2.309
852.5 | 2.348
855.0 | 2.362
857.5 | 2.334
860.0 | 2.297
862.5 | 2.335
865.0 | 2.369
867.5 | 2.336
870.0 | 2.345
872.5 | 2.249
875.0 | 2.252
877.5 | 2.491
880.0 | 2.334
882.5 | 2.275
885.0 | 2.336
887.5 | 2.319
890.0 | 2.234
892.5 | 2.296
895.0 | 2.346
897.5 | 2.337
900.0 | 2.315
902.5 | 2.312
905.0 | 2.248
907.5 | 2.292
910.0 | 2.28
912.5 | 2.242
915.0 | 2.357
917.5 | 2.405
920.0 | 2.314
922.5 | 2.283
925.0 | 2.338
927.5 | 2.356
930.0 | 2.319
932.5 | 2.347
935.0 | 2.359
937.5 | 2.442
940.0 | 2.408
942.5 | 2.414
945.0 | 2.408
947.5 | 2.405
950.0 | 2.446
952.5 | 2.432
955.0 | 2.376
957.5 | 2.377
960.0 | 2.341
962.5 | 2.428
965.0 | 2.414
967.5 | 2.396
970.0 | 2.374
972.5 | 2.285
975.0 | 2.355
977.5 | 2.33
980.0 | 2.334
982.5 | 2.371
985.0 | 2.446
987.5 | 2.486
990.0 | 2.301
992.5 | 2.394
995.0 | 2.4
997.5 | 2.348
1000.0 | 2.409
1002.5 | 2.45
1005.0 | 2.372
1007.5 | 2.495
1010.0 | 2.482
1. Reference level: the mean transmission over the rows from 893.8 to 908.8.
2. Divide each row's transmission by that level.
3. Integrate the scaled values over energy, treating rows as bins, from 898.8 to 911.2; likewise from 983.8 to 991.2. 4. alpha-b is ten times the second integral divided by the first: 6.3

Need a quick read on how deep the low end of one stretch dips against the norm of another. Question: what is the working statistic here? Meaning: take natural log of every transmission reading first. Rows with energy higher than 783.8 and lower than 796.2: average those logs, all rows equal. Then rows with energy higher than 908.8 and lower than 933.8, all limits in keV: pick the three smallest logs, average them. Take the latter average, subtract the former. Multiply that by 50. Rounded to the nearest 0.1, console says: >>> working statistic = -0.9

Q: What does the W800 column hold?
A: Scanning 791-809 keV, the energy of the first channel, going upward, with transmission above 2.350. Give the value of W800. 807.5 keV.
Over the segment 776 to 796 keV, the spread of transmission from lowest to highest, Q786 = 0.17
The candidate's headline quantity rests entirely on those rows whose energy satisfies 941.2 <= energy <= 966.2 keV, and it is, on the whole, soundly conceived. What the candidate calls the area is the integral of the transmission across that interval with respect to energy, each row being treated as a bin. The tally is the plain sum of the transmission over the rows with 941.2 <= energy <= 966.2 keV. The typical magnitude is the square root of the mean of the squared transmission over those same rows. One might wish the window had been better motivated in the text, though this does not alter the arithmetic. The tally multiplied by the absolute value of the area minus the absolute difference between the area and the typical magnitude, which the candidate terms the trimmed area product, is 58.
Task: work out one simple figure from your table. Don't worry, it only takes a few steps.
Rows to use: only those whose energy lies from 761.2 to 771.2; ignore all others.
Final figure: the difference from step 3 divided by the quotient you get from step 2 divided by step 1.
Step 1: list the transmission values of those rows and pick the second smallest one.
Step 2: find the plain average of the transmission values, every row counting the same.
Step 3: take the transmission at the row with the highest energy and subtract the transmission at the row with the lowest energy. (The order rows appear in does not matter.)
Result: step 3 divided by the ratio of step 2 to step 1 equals -0.18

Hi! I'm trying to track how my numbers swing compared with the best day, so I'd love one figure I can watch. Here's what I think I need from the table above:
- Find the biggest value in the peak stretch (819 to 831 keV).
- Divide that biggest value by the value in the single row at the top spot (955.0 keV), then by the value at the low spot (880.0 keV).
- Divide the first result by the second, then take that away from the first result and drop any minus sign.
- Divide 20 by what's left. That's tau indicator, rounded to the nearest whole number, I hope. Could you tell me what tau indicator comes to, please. 1584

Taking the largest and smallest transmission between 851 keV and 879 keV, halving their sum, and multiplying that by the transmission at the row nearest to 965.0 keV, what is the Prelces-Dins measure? 5.72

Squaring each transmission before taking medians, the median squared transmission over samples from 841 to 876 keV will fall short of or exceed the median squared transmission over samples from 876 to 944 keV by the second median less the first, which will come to 0.00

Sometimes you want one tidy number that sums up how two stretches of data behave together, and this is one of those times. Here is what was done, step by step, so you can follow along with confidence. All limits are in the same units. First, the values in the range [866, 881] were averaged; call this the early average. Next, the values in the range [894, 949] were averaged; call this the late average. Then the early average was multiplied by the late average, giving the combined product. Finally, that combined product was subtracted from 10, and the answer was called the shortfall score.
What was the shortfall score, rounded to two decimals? 4.53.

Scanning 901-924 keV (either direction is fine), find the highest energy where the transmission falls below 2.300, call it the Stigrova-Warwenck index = 922.5 keV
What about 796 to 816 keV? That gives 815.0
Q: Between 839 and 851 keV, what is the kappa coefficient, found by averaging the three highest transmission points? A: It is 2.35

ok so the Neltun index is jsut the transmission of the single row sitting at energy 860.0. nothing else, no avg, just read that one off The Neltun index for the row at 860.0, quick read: 2.297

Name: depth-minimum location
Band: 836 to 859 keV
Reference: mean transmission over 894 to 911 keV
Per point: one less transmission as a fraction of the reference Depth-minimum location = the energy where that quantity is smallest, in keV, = 845.0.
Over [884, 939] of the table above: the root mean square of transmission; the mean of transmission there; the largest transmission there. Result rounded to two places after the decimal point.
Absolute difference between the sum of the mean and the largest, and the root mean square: 2.44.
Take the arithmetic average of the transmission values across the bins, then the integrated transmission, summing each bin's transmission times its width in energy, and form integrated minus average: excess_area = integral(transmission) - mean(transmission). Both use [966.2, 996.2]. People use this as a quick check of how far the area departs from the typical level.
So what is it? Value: 68.8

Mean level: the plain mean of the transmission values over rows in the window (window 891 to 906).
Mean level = 2.31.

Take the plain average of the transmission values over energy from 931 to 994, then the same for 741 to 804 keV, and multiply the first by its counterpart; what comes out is 5.56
